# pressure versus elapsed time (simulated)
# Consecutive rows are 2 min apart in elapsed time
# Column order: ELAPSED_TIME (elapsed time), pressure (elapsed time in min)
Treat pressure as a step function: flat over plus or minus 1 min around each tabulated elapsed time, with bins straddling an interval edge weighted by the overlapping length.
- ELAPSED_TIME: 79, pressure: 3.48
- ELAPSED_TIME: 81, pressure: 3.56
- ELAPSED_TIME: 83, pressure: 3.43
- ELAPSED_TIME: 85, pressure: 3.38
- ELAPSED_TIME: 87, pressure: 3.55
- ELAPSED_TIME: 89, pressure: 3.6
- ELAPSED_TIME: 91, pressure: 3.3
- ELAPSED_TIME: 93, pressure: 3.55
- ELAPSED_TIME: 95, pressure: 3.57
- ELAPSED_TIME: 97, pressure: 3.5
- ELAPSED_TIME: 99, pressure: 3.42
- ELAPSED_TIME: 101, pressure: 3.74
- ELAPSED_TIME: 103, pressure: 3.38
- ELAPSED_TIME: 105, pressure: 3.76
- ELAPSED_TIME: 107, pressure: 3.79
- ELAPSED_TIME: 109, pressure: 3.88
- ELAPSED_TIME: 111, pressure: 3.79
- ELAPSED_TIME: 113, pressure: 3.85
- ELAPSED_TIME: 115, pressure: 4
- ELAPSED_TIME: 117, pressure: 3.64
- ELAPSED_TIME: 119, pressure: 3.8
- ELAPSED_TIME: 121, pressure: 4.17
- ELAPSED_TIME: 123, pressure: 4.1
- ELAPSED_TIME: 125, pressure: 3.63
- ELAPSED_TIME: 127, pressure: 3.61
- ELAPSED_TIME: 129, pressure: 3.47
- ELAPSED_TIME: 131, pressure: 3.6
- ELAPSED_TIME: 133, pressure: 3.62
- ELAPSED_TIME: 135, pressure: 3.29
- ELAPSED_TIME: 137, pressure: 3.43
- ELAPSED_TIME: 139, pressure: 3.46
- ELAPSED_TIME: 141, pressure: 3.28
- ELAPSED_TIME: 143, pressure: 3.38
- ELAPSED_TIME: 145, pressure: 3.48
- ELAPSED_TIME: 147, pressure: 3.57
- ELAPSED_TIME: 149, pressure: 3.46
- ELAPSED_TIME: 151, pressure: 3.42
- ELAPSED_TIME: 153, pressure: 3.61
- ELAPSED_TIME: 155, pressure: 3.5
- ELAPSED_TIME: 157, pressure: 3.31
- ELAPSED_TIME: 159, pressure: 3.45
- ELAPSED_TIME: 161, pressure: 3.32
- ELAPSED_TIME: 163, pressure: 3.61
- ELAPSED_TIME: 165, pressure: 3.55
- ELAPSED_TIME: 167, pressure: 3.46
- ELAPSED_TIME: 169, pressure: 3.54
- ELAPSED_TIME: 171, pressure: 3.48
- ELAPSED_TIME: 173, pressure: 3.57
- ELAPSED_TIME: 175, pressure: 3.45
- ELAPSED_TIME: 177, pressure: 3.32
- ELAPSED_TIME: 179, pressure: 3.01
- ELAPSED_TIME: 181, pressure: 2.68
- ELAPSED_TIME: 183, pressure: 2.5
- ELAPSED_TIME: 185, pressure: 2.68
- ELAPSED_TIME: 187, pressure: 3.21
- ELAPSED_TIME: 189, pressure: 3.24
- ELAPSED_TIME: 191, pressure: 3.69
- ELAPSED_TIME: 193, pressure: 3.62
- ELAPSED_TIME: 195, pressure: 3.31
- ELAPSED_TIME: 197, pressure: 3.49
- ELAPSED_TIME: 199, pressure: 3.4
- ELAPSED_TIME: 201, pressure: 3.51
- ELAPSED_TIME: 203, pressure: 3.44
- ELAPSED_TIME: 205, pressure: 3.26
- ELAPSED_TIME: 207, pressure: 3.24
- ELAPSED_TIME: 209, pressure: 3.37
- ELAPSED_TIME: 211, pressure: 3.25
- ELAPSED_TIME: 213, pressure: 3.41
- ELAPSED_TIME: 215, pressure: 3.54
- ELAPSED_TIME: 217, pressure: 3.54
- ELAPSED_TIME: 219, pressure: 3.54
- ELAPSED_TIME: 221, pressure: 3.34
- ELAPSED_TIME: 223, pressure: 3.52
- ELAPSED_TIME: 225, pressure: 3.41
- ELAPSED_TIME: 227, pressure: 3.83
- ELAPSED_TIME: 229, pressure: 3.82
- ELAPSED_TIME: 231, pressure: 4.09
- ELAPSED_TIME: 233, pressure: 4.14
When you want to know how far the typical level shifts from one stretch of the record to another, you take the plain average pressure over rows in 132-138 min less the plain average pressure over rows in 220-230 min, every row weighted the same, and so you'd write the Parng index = -0.1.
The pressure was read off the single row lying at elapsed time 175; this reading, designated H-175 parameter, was 3.45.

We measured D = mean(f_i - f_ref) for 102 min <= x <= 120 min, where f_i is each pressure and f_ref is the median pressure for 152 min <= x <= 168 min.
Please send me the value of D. 0.29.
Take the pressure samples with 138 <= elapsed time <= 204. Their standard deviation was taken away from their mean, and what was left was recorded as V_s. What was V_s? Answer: 3.09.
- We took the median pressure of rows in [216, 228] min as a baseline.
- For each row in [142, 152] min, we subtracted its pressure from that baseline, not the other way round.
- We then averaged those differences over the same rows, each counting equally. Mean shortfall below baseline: 0.068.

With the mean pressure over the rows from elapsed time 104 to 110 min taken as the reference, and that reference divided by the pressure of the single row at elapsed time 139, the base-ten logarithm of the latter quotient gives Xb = 0.042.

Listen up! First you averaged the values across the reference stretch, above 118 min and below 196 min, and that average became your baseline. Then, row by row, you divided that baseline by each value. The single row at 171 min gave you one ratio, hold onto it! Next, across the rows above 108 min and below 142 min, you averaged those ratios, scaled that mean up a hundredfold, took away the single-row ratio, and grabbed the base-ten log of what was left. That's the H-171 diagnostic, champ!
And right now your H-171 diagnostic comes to 1.97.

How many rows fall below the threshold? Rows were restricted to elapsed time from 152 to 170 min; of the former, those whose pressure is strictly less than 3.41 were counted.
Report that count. 2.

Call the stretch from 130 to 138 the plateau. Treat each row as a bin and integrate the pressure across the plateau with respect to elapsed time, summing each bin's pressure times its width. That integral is 28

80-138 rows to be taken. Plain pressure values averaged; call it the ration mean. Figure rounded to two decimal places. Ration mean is 3.63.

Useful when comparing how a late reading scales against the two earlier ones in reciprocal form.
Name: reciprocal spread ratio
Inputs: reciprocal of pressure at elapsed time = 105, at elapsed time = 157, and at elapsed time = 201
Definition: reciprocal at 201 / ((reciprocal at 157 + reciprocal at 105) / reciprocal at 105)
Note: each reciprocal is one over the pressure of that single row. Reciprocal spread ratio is 0.13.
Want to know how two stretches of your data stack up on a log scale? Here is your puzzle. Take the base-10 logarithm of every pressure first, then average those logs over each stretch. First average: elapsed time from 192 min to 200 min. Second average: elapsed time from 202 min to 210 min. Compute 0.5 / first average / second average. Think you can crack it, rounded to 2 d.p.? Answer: 1.78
